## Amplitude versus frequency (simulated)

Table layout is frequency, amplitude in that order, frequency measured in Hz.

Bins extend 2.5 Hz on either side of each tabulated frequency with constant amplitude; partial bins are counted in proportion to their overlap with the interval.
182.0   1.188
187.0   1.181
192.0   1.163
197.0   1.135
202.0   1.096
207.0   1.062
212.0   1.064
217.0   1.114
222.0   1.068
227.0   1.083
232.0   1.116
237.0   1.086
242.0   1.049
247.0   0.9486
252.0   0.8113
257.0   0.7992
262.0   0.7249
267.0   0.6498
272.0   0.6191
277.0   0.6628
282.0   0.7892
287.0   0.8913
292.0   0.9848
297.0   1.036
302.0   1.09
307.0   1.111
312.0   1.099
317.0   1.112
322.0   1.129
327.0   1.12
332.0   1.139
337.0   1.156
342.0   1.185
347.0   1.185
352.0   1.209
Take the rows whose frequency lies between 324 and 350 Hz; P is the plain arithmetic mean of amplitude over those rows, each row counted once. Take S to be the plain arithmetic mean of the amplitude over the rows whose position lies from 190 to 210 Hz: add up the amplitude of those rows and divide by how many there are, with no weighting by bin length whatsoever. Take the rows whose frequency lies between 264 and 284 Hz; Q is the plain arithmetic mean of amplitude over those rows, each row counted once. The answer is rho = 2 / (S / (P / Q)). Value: 3.1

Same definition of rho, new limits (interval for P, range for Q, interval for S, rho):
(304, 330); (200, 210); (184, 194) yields 1.8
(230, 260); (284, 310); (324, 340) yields 1.7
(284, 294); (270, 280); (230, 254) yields 2.9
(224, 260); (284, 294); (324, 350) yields 1.8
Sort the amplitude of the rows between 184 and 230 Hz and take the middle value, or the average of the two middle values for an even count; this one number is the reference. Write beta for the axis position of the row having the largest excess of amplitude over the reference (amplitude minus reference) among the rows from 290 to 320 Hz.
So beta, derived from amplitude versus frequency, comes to 317.0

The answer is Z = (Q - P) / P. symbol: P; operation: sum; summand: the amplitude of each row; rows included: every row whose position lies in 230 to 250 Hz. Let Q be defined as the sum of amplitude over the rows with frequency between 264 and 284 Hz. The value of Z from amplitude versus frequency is -0.35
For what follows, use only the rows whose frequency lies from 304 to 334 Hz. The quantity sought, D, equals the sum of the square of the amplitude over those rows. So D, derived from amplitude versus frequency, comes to 7.5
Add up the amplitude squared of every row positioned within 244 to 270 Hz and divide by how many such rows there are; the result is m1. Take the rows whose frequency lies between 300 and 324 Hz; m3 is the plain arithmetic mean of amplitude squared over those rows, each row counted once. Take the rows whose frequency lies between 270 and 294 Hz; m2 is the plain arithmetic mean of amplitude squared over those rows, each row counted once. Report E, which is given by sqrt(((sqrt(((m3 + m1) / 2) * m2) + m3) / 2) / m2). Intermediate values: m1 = 0.63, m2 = 0.64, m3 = 1.23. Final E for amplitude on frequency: 1.25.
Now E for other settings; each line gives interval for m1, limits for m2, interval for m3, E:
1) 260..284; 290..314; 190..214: 0.99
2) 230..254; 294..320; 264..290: 0.79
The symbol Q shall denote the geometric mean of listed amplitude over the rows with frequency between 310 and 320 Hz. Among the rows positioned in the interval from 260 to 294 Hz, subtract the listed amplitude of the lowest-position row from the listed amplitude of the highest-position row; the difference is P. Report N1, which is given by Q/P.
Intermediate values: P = 0.26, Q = 1.11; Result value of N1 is 4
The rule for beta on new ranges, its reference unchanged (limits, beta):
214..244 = 232.0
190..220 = 192.0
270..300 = 297.0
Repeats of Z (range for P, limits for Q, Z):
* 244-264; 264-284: -0.17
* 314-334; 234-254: -0.13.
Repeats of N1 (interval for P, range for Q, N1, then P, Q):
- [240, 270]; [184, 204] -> -3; -0.40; 1.14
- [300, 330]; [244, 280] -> 25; 0.03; 0.74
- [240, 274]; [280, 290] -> -2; -0.43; 0.84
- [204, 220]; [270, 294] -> 15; 0.05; 0.78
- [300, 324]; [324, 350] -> 30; 0.04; 1.16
